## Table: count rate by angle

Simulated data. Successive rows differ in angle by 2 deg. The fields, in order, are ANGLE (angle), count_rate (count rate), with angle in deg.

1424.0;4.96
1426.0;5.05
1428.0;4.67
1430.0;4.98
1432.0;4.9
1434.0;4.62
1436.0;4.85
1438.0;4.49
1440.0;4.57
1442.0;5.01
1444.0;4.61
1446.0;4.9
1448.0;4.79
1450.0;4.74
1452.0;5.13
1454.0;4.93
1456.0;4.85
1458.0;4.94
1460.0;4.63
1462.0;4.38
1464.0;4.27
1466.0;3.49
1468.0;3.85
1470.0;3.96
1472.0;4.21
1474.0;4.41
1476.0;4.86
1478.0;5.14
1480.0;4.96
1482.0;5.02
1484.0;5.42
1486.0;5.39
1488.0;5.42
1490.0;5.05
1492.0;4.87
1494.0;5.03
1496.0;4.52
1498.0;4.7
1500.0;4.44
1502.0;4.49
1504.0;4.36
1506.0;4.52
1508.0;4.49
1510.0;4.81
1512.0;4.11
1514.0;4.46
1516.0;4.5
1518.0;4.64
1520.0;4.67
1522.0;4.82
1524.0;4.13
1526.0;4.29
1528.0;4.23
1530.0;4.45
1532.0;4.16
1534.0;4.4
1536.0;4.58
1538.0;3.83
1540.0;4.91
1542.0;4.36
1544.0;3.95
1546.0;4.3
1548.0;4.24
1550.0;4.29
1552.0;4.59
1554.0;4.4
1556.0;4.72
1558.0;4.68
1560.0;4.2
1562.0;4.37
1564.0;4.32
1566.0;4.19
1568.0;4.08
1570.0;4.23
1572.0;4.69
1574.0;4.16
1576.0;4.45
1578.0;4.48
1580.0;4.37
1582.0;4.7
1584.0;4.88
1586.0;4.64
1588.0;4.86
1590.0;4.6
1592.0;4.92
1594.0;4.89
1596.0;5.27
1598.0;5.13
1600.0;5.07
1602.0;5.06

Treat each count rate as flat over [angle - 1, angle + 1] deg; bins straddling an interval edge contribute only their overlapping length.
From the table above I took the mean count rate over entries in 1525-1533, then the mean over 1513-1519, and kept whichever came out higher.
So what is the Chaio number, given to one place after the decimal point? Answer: 4.5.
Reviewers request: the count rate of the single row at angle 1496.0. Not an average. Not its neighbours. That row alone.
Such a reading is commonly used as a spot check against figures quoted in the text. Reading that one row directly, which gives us 4.52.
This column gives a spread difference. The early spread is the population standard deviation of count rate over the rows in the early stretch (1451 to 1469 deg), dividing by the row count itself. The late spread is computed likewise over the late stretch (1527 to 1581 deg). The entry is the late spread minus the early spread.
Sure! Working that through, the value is -0.28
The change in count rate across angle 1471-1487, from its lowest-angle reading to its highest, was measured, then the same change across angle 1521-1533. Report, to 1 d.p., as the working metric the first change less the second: 1.8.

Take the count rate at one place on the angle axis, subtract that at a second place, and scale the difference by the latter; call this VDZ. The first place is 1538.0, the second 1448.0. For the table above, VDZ -0.20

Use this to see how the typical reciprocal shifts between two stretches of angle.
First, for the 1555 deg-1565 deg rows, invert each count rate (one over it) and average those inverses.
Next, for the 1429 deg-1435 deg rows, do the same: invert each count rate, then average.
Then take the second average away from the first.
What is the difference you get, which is 0.018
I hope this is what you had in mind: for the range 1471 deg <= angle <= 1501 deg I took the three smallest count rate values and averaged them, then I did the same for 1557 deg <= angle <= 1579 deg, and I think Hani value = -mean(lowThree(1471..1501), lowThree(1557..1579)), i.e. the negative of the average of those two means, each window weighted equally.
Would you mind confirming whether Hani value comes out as -4.25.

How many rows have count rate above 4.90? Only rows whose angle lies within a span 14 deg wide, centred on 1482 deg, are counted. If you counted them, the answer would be 6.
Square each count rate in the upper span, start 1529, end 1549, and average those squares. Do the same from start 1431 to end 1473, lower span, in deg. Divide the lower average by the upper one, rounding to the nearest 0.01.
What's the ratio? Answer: 1.13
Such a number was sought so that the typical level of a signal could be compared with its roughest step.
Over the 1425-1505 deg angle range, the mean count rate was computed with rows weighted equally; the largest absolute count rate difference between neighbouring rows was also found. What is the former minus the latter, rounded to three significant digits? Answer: 3.94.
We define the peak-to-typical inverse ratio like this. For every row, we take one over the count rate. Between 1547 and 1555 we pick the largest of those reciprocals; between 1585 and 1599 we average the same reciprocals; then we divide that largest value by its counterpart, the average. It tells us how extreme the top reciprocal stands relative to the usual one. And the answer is 1.15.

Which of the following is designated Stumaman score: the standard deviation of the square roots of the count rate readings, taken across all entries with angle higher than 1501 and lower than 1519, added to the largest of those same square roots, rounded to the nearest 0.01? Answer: 2.24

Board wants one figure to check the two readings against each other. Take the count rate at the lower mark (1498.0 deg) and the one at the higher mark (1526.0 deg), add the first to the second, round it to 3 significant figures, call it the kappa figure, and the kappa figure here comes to 8.99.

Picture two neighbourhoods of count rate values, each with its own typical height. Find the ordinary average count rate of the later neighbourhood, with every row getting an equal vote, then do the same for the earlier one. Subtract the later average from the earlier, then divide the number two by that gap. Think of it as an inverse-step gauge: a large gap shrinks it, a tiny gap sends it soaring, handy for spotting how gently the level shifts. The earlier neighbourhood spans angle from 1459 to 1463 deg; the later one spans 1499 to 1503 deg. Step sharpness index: 50.0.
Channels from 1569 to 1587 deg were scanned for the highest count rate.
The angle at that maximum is 1584.0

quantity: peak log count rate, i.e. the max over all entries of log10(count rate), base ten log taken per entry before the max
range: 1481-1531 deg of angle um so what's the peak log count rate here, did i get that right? 0.734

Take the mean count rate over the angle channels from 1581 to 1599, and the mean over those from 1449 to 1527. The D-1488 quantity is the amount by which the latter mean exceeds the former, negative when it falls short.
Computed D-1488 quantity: -0.2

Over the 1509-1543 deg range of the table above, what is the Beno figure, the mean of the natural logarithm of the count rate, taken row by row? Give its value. 1.49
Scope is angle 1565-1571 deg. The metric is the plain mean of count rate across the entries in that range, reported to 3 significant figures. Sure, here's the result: 4.17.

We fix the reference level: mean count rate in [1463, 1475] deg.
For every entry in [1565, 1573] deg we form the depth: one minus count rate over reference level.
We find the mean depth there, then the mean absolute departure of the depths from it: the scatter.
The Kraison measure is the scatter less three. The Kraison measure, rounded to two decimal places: -2.95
